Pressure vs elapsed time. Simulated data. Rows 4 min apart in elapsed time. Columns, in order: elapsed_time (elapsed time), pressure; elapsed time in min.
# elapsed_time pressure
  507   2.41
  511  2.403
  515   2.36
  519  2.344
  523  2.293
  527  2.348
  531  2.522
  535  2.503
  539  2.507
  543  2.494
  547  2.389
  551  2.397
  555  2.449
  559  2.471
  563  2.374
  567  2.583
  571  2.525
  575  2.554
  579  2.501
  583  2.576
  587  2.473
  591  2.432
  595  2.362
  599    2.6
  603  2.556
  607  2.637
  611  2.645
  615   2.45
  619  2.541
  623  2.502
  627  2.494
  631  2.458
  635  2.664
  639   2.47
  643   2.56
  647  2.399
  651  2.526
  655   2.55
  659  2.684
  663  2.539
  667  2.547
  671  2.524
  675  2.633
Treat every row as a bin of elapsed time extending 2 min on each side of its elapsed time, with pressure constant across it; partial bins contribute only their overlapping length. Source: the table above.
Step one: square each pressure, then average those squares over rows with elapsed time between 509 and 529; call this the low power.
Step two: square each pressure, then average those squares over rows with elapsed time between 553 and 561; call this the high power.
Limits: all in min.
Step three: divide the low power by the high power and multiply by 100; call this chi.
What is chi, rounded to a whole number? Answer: 91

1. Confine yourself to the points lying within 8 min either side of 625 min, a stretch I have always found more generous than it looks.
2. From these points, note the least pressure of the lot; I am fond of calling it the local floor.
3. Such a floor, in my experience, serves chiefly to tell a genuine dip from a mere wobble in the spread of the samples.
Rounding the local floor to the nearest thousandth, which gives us 2.458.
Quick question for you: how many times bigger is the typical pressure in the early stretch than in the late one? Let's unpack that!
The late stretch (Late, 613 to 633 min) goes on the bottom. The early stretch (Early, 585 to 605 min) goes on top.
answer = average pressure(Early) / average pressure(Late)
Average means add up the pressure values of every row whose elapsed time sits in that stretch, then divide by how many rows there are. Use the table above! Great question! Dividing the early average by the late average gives 0.998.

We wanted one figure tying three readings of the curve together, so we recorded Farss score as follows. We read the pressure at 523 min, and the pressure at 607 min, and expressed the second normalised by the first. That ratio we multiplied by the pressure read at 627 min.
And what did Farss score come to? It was 2.87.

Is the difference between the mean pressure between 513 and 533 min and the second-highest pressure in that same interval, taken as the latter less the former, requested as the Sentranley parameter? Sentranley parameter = -0.01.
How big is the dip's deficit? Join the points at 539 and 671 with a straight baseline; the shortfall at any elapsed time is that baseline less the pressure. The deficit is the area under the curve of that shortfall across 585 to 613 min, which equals -0.4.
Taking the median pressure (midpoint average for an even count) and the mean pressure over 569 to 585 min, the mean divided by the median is 1.000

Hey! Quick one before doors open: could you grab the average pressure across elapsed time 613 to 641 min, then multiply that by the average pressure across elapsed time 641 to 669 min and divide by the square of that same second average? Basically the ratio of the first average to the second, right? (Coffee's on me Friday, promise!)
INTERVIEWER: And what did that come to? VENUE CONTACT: 0.987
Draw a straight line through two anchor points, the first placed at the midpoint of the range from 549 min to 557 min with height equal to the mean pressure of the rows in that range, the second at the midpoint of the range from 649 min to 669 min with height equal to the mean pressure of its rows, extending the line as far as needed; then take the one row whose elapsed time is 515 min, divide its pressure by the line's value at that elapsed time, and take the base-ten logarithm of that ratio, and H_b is -0.002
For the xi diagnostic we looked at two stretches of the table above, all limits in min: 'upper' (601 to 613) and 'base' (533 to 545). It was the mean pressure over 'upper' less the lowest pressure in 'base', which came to 0.12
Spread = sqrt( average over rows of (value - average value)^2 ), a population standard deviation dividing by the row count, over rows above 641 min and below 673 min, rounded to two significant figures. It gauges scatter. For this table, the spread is 0.072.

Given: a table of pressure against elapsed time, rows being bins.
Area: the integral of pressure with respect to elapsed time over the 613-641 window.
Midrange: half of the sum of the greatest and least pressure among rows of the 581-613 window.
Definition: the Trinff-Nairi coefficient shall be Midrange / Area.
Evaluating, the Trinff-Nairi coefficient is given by 0.036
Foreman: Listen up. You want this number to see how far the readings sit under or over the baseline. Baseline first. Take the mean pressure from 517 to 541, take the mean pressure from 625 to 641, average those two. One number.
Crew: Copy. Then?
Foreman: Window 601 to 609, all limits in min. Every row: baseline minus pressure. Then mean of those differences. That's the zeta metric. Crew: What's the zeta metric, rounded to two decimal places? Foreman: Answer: -0.13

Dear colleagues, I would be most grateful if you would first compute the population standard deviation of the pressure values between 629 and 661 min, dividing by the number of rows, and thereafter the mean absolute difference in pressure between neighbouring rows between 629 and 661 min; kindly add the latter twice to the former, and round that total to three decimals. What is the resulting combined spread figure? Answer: 0.360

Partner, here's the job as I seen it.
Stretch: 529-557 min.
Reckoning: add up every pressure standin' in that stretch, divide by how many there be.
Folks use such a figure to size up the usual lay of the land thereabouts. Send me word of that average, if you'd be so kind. 2.47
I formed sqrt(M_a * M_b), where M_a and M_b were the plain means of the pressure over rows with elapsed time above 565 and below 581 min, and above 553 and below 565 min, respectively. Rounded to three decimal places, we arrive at 2.485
